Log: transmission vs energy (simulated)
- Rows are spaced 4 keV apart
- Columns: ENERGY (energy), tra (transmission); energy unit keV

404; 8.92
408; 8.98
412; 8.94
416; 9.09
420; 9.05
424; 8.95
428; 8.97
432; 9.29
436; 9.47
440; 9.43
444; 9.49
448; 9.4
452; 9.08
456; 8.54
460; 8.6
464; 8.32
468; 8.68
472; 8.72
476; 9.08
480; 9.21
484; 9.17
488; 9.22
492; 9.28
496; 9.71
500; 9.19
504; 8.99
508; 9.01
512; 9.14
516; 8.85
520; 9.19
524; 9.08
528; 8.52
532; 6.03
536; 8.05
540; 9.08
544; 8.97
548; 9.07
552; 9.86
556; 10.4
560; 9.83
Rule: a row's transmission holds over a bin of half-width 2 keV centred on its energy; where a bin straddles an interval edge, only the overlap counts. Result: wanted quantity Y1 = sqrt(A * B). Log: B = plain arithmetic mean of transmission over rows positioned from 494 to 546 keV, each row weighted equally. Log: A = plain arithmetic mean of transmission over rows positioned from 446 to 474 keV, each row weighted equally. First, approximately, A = 8.76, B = 8.75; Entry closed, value 8.76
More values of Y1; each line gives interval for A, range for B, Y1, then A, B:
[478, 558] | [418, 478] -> 9.00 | 9.00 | 9.00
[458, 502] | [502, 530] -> 8.99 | 9.02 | 8.97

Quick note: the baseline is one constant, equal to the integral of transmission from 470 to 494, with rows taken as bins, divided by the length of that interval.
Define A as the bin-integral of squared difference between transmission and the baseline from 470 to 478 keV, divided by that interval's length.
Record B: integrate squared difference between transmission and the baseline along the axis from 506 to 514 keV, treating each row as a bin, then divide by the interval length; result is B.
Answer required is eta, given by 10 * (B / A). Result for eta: 1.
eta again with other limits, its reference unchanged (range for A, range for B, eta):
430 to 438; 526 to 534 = 622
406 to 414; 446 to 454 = 17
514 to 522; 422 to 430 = 6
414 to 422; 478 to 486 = 28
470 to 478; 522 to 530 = 23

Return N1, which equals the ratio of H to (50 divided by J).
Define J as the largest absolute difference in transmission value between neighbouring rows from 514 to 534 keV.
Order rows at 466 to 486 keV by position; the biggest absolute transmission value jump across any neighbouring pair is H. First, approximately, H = 0.36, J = 2.5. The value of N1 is 0.018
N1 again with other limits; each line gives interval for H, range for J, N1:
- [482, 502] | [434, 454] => 0.003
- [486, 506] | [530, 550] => 0.021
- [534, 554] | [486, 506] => 0.011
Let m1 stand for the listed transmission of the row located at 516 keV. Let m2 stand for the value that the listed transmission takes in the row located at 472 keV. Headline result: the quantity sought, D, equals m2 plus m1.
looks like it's 17.6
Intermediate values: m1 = 8.85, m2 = 8.72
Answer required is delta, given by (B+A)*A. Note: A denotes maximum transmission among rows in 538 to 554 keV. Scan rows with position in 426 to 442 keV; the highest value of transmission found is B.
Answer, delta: 191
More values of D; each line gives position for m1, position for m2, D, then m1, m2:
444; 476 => 18.6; 9.49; 9.08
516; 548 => 17.9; 8.85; 9.07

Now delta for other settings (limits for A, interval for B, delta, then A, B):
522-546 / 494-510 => 171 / 9.08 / 9.71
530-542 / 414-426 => 165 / 9.08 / 9.09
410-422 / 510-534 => 166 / 9.09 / 9.19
